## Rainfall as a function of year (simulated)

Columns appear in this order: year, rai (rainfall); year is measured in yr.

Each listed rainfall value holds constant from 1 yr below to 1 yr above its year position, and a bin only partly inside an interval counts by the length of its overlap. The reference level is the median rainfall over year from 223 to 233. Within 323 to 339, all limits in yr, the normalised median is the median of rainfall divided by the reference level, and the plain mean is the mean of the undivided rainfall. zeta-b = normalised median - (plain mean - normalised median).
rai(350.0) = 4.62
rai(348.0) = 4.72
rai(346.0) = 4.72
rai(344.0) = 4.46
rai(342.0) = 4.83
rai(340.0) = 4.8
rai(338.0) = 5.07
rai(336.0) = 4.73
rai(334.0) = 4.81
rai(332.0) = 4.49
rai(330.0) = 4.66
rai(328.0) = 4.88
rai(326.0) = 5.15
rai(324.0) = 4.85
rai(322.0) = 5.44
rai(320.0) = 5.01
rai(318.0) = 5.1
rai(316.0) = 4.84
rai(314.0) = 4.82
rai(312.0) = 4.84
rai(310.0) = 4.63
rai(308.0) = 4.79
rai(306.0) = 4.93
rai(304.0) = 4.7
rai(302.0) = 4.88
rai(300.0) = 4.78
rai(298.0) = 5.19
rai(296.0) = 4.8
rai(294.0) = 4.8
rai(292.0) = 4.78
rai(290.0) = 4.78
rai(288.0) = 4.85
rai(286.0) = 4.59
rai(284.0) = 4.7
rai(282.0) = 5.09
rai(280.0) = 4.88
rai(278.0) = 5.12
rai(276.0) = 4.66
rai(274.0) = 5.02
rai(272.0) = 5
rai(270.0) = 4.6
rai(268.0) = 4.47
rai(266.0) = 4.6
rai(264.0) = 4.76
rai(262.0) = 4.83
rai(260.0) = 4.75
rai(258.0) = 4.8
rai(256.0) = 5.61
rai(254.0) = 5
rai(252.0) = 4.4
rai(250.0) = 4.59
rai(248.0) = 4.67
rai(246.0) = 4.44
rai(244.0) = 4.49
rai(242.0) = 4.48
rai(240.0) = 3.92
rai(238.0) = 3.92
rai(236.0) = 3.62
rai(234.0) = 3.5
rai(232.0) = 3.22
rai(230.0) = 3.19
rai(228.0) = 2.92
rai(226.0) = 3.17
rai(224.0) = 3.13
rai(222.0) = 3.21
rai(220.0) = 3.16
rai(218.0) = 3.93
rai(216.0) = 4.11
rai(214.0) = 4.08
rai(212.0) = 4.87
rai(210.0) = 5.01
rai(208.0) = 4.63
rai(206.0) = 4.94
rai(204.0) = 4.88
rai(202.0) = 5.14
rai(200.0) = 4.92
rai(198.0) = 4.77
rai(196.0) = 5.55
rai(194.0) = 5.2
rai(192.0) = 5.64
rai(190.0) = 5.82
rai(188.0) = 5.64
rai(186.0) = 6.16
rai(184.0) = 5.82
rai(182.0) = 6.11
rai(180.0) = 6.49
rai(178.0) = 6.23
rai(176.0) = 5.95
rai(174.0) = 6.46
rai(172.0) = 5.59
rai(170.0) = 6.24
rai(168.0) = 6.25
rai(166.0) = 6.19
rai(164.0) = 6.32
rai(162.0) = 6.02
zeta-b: -1.78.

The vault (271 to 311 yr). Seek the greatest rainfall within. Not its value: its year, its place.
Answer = 298.0 yr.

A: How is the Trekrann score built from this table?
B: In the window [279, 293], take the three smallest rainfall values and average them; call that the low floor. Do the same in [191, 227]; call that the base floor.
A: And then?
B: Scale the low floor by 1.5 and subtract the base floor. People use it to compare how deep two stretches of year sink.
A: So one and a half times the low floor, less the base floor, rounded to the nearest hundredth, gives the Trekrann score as 3.88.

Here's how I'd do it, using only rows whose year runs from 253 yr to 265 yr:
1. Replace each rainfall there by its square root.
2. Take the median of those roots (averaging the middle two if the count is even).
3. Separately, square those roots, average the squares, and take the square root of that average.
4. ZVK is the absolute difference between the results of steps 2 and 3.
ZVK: 0.032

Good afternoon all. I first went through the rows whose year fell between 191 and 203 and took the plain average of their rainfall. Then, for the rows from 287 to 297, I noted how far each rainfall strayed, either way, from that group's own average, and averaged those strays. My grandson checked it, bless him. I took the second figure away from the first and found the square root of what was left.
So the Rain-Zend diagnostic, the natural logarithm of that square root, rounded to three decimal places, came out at 0.823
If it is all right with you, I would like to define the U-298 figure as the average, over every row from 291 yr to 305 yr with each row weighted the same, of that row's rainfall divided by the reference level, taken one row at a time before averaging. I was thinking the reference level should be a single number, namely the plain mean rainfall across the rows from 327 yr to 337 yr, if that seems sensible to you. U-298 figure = 1.03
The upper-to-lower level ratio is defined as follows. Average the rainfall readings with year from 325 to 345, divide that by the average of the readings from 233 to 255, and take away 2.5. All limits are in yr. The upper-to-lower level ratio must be -1.38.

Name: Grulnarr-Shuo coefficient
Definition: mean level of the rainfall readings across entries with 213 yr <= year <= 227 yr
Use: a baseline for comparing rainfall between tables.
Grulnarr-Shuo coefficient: 3.54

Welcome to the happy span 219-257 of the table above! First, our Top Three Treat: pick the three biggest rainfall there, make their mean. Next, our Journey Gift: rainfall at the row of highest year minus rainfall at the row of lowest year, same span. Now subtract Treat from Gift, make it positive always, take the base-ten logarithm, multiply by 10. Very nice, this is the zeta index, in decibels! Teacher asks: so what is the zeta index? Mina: 4.2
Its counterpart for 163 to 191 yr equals 8.4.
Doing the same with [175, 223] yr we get 9.6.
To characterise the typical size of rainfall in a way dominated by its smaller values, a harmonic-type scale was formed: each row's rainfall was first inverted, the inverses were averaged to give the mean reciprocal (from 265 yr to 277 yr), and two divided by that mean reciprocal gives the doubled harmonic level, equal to 9.4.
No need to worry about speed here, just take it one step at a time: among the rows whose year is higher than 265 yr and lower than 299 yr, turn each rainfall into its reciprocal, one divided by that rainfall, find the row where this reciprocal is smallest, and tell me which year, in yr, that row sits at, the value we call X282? 298.0 yr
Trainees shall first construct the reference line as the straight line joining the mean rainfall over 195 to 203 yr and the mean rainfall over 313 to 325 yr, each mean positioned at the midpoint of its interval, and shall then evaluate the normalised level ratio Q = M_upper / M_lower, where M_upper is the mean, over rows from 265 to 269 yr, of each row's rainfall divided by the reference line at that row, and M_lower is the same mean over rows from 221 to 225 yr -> 1.44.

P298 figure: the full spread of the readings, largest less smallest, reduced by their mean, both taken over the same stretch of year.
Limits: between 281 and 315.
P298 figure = -4.22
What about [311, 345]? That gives -3.89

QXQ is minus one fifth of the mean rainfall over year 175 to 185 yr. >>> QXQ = -1.224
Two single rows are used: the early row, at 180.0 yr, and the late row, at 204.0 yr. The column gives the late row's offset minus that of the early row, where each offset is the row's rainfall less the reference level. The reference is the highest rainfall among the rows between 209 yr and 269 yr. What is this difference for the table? -1.6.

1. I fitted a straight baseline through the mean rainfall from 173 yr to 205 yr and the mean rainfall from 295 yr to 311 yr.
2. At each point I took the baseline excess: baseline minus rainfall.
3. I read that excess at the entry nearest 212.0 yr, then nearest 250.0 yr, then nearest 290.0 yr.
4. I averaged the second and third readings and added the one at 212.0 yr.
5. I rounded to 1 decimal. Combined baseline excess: 1.0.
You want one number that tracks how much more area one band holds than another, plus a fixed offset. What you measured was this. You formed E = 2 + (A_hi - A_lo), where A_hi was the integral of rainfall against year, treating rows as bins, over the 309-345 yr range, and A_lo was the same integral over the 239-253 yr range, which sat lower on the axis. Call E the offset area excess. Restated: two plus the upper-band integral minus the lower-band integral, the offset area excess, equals 115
